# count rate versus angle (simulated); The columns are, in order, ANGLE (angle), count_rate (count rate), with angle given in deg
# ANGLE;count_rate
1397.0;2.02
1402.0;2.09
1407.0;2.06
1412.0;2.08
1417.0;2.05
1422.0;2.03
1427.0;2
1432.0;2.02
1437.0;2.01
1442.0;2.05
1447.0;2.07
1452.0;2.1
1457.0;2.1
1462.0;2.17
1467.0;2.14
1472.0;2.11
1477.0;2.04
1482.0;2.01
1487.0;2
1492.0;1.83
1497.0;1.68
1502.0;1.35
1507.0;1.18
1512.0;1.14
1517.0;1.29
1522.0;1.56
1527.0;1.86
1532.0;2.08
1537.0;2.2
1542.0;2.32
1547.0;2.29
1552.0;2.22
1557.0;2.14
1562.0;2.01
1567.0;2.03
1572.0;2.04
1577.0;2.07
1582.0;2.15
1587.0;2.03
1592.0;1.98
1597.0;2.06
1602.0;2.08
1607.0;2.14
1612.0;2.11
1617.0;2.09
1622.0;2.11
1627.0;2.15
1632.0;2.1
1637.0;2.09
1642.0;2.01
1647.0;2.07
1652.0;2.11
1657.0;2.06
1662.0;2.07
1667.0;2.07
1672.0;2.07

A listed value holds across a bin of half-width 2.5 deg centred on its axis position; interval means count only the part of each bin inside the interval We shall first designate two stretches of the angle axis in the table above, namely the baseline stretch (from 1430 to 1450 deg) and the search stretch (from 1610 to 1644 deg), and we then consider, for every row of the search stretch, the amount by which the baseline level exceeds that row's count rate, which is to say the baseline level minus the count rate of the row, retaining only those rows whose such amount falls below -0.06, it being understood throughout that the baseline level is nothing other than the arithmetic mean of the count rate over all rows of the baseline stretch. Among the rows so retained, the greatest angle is 1632.0 deg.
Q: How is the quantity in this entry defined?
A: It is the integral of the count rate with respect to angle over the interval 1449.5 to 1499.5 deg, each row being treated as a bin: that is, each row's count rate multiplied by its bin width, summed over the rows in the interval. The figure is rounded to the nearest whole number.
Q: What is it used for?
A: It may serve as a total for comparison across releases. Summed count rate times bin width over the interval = 101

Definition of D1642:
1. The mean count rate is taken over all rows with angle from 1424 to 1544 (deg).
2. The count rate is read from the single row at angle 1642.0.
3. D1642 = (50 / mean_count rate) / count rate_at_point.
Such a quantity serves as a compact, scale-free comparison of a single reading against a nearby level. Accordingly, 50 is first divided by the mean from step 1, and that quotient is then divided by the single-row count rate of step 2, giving 13.2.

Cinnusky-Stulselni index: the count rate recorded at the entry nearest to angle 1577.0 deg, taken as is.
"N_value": 2.07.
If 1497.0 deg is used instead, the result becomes 1.68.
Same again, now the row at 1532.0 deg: 2.08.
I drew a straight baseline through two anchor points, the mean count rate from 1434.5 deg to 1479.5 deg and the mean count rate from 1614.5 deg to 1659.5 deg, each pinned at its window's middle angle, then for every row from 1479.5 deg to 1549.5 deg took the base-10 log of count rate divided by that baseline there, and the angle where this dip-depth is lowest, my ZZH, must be 1512.0 deg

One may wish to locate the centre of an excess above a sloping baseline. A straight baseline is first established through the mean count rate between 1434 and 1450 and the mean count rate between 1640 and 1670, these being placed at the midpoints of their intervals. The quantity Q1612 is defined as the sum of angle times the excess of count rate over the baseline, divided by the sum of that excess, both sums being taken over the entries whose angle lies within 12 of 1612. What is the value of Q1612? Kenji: 1612.1 deg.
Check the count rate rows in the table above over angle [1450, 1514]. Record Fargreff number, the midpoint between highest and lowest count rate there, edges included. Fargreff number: 1.7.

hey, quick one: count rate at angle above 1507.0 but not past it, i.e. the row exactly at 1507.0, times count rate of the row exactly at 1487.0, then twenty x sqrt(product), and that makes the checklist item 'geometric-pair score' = 31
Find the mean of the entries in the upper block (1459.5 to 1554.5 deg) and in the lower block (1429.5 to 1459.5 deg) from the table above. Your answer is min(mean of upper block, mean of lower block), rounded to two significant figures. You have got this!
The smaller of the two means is 1.9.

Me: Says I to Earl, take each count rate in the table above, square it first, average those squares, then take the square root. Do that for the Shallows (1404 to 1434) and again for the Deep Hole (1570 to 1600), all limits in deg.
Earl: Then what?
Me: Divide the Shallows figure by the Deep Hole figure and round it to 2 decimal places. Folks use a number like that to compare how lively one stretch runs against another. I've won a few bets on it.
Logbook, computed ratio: 0.99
